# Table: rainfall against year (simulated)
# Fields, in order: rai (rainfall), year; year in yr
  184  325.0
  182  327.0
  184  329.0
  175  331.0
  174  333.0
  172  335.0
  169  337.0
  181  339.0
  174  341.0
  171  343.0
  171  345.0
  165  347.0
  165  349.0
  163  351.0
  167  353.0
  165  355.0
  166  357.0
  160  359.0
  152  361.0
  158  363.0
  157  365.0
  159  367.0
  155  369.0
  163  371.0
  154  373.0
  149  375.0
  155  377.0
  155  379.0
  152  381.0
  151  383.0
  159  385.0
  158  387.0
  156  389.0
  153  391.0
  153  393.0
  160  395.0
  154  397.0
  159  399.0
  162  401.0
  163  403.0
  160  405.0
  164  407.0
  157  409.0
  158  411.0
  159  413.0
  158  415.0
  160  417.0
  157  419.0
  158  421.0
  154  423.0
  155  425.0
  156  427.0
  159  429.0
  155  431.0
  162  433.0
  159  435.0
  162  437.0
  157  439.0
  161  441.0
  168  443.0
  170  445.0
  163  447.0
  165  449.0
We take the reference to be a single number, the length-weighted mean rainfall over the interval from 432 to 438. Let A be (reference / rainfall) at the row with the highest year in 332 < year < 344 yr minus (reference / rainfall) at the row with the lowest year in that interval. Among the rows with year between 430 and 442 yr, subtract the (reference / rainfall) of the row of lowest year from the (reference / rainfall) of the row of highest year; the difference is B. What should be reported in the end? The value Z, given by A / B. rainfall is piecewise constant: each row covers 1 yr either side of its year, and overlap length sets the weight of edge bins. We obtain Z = -0.4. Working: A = 0.02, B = -0.04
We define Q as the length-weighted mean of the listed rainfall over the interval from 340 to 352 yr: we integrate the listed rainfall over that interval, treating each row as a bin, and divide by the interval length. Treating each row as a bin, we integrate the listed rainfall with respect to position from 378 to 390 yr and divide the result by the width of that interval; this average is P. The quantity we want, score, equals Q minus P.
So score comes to 13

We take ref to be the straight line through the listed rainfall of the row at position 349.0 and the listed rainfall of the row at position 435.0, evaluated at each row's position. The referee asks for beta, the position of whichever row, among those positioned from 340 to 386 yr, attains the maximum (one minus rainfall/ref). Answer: 375.0 yr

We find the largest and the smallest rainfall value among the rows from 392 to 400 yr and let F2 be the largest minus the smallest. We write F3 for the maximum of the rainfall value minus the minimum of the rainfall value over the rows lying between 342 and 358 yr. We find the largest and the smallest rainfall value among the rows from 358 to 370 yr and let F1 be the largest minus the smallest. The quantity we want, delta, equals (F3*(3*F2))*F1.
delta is 1344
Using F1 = 8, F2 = 7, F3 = 8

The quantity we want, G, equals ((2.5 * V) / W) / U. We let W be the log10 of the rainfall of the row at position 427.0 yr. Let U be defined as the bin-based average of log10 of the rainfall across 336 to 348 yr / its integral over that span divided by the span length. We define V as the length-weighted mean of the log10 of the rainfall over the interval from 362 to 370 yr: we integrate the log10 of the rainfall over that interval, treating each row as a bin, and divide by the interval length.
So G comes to 1.12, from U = 2.23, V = 2.197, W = 2.19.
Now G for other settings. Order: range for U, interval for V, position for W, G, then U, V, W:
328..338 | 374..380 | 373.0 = 1.11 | 2.24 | 2.185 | 2.19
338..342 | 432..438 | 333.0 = 1.09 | 2.25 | 2.207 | 2.24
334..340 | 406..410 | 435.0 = 1.12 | 2.24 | 2.205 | 2.20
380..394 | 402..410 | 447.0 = 1.14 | 2.19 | 2.207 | 2.21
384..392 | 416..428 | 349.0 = 1.13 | 2.19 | 2.195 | 2.22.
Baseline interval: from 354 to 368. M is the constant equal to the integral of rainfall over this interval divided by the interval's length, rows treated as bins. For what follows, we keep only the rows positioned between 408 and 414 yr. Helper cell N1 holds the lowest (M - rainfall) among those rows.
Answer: 0.6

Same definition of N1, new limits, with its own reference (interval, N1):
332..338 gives -14.4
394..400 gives -0.4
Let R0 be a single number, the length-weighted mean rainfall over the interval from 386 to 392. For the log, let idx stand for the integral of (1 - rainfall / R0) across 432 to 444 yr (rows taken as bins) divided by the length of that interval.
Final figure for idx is -0.04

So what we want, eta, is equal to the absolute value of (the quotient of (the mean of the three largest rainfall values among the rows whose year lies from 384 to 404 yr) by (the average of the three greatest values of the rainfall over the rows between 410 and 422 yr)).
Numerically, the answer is 1.02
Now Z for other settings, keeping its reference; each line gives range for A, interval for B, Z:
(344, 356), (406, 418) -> 1.4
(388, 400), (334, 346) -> -3.6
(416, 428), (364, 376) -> 0.5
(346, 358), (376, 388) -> 0.3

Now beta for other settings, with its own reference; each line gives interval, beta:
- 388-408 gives 391.0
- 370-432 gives 375.0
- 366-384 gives 375.0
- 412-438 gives 423.0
